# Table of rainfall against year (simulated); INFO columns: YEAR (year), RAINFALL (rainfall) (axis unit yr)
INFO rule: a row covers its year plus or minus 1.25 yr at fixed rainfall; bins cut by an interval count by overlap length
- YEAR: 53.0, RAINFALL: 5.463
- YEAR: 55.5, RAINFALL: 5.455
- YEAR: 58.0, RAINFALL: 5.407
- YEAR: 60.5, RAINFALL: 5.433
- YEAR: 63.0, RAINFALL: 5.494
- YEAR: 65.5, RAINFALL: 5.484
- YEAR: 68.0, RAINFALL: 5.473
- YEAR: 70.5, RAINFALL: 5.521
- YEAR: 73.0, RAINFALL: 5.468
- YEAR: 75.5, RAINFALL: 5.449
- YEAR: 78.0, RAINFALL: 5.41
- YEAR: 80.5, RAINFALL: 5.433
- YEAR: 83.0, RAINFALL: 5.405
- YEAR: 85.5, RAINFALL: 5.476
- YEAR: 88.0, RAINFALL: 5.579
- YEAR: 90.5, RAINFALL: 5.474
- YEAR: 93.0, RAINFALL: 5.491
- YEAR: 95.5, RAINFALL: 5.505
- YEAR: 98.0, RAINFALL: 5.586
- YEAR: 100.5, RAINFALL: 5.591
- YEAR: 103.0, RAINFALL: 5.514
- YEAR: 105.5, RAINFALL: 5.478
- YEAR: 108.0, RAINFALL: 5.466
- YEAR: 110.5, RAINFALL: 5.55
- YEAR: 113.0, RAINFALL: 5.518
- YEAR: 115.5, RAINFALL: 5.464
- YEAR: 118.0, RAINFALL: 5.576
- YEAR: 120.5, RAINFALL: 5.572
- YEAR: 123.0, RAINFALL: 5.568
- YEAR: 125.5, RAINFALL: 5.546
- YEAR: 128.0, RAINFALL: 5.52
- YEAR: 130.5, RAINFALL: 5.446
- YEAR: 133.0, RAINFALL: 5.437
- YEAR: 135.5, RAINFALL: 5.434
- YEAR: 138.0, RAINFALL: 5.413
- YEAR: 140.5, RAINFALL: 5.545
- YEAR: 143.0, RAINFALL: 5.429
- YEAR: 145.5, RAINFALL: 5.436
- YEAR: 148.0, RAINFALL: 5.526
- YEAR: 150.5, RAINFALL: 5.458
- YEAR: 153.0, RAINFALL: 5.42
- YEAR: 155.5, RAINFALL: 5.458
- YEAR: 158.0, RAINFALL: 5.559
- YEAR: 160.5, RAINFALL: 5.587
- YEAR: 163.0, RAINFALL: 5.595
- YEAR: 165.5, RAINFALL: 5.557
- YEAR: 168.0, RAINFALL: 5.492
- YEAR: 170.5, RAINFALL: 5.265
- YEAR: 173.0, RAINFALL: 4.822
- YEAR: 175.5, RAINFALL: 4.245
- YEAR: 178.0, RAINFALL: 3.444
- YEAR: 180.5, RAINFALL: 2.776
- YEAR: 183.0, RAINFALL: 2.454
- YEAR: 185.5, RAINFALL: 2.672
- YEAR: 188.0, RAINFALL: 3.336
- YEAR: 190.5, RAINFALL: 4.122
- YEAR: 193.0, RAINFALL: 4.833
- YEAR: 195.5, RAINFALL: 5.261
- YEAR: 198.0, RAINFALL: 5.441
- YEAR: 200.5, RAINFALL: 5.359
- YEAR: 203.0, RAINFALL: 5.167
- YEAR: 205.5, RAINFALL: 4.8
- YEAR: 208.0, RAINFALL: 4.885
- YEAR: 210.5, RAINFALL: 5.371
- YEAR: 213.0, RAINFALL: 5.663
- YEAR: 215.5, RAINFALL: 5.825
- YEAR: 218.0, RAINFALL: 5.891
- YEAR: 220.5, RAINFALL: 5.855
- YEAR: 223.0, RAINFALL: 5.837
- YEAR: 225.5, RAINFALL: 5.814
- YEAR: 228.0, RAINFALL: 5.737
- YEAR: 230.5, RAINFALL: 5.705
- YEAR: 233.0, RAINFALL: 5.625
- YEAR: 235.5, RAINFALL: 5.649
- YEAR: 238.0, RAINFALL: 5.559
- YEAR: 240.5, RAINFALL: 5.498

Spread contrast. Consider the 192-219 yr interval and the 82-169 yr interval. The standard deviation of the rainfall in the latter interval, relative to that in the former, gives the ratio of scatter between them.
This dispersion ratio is 0.16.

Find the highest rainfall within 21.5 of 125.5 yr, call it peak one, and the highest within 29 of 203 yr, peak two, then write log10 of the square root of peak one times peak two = 0.758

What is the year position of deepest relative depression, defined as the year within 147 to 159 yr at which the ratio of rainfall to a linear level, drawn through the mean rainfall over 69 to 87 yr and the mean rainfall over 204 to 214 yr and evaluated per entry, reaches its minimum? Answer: 153.0 yr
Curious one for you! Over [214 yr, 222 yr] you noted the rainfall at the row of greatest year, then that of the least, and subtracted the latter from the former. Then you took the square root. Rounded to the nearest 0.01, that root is 0.17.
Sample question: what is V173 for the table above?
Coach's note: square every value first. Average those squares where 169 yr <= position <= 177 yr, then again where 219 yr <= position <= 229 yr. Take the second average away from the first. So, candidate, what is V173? -11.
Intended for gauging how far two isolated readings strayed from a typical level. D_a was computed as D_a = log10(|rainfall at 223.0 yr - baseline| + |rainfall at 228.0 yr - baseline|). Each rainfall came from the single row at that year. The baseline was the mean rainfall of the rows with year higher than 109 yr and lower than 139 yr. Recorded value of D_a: -0.2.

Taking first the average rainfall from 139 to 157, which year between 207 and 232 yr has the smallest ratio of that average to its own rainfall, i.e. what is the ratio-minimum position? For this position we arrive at 218.0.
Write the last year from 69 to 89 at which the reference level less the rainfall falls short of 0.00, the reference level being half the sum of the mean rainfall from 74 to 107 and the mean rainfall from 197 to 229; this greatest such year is 88.0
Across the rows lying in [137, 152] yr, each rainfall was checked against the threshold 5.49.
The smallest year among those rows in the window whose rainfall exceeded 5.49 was 140.5 yr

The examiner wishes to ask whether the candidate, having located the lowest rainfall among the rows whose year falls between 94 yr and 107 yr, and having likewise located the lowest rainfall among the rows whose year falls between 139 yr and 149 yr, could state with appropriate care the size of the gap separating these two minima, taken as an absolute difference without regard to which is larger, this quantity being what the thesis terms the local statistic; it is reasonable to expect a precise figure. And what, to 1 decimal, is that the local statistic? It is 0.0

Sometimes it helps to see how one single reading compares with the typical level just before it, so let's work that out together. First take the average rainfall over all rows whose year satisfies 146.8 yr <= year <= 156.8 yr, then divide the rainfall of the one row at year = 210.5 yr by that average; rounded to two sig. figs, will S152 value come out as 0.98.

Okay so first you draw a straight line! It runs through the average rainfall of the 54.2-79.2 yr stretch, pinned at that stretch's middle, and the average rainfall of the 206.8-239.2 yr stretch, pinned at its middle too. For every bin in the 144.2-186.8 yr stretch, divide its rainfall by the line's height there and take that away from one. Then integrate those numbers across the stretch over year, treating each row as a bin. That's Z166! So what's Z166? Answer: 6.3 yr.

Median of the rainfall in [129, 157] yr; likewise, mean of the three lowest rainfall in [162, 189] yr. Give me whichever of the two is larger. 5.437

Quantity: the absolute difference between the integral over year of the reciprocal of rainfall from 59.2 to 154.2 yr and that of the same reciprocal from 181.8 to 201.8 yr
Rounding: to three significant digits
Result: 12.1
